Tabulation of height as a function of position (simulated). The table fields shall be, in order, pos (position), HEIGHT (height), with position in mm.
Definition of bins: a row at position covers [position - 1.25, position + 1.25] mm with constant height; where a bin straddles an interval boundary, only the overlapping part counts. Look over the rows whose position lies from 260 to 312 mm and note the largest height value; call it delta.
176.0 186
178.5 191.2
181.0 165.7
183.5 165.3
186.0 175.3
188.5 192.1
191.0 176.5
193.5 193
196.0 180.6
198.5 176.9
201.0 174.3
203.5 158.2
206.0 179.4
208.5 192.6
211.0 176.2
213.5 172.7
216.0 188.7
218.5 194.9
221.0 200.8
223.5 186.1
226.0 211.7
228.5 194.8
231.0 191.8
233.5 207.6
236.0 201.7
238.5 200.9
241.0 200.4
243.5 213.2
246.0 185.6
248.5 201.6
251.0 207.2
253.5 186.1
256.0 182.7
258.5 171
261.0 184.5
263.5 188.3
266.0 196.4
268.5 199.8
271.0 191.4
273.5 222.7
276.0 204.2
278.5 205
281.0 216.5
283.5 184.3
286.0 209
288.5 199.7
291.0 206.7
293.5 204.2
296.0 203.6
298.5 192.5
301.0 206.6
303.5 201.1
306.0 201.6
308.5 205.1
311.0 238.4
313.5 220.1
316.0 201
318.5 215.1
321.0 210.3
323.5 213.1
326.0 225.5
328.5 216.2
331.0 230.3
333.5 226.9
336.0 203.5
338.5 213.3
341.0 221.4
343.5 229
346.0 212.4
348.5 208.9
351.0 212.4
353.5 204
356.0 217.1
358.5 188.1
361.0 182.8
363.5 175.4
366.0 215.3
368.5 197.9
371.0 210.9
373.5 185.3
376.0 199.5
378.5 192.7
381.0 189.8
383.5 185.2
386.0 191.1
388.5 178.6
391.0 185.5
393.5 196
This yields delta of 238.4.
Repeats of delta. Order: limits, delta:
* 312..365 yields 230.3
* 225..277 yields 222.7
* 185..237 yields 211.7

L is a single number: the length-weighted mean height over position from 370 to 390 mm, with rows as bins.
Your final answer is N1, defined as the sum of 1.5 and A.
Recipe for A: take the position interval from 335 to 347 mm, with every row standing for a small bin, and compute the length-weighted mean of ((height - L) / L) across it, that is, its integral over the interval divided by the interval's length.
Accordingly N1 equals 1.63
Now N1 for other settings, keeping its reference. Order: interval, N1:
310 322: 1.63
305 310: 1.57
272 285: 1.58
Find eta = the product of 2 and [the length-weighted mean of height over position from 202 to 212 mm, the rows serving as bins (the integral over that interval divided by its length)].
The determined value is 353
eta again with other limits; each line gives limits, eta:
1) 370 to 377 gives 396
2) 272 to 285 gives 413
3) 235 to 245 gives 407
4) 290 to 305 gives 405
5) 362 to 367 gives 387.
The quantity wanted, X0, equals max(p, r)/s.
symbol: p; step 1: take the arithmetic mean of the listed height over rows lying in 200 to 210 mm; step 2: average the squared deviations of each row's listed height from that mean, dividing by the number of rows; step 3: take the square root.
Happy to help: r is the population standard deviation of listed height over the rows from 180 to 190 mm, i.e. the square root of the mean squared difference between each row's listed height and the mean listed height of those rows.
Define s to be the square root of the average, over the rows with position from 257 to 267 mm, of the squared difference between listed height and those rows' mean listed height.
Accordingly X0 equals 1.3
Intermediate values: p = 12.3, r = 11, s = 9.2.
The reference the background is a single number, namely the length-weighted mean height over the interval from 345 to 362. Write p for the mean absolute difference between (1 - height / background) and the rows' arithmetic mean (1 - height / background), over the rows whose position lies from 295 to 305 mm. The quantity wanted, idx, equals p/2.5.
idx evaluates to 0.008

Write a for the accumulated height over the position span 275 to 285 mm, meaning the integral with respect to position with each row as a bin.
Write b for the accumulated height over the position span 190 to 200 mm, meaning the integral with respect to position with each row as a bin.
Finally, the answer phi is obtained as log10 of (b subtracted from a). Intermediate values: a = 2026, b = 1817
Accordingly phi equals 2.3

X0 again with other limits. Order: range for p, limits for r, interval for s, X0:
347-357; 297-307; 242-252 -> 0.5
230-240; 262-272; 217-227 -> 0.6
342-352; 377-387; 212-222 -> 0.7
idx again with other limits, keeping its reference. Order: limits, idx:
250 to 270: 0.017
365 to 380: 0.017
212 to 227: 0.020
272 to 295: 0.014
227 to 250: 0.012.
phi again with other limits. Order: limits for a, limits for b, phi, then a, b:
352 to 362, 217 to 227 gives 1.0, 1987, 1978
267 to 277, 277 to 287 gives 0.9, 2043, 2036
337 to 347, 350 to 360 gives 2.2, 2188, 2047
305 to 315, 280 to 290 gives 2.2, 2163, 2021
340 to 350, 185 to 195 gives 2.5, 2177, 1844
